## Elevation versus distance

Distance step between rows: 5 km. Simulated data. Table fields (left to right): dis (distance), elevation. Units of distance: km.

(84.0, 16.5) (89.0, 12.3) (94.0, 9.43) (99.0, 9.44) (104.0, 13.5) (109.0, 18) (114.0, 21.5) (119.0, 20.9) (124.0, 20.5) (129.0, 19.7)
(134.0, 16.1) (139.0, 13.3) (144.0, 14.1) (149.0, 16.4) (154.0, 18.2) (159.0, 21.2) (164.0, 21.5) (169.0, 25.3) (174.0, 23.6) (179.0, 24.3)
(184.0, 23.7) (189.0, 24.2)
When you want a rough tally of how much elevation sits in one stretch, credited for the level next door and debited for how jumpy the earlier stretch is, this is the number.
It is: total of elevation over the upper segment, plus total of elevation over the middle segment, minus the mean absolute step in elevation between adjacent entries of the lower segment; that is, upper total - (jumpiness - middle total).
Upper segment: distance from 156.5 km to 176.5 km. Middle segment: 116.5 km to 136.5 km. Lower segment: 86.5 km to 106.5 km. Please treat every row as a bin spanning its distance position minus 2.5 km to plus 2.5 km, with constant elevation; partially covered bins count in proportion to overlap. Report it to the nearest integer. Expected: 166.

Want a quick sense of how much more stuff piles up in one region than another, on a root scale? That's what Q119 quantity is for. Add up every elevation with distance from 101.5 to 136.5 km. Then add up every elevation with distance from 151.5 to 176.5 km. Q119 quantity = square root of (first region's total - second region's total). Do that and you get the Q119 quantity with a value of 4.5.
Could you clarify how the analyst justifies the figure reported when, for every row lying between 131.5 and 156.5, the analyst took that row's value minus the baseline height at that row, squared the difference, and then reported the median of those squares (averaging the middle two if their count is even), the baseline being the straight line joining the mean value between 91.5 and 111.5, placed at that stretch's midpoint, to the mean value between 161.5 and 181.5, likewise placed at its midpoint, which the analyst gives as 14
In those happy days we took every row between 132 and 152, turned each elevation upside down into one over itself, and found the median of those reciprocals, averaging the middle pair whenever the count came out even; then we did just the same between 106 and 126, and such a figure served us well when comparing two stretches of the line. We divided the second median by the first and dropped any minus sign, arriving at 0.73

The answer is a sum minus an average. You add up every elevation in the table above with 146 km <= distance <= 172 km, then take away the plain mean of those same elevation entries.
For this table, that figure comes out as 82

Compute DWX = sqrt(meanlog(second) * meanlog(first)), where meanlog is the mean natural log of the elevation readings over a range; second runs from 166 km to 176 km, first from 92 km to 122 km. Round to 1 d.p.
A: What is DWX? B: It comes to 2.9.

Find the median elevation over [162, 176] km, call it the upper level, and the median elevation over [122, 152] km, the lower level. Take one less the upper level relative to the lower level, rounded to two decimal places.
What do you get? -0.45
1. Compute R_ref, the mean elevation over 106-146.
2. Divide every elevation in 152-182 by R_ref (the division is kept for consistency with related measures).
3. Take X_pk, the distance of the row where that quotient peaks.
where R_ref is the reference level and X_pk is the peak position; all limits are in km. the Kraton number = 169.0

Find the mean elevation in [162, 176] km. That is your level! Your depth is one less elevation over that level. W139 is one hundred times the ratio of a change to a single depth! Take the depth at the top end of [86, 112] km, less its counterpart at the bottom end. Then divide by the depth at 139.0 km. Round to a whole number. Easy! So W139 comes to -56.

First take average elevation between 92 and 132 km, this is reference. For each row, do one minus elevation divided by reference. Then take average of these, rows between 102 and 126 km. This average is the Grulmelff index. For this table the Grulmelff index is -0.1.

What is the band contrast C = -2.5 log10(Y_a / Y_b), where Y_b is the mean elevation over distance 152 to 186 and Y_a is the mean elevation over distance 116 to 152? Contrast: 0.29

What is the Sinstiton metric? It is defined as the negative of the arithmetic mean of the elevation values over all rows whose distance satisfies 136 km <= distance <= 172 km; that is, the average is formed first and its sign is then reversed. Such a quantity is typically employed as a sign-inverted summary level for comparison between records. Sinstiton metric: -18.6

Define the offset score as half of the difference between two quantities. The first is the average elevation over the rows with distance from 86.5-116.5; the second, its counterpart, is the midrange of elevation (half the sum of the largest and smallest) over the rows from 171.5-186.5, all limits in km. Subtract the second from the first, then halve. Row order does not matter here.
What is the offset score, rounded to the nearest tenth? -5.0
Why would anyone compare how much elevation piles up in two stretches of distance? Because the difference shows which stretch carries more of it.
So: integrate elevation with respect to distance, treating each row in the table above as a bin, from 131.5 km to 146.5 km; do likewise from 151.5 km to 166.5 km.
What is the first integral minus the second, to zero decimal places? -87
